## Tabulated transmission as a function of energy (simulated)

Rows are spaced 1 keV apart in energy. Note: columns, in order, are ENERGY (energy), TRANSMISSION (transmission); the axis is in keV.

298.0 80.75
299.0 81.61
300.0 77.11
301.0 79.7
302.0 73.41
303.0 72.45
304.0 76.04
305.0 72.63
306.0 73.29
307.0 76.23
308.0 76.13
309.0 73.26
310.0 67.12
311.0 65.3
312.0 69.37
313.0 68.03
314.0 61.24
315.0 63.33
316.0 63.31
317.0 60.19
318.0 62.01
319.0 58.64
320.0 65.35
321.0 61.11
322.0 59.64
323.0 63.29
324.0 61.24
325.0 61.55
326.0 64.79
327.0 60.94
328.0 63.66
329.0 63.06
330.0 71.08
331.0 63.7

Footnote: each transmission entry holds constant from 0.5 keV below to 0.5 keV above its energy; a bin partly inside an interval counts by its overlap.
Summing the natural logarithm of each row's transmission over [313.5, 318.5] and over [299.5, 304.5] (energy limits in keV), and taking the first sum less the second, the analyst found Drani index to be -1.0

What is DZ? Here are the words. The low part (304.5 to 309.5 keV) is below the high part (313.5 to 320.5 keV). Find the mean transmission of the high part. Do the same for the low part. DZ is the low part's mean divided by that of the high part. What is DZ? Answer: 1.20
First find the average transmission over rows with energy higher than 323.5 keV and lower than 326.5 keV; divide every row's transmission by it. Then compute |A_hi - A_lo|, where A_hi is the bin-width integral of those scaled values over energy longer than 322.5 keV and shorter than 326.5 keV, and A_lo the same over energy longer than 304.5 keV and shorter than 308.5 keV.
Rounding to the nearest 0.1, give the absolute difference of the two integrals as 0.8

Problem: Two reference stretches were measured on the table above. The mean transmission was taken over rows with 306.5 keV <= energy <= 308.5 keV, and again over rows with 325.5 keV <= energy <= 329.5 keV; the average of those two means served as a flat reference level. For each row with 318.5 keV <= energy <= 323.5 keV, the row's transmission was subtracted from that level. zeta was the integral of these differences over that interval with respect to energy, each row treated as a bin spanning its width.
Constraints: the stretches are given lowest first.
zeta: 40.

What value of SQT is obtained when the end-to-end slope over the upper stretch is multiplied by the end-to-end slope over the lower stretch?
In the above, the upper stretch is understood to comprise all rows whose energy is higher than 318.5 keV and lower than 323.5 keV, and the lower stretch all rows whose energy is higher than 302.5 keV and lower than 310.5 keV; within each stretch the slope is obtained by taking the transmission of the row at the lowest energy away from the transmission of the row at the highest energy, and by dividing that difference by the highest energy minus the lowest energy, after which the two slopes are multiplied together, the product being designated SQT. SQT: -0.9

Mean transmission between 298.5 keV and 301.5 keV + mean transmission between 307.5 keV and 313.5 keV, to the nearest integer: 149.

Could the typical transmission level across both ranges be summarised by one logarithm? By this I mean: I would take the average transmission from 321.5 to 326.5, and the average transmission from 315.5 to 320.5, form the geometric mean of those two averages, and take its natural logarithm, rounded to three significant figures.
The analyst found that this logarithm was 4.13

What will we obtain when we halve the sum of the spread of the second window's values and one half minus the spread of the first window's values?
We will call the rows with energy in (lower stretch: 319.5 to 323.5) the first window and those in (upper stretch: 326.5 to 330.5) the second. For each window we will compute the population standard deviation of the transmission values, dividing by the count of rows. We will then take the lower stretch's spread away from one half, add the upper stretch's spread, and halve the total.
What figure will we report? 1.1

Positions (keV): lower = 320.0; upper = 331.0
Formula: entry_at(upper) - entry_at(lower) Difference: -2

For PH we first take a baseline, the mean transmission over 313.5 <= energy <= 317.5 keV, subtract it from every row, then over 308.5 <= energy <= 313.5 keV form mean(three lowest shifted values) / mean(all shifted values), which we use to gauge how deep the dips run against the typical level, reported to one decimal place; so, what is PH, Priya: 0.7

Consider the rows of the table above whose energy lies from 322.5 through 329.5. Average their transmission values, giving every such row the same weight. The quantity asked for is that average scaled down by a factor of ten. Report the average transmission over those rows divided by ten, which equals 6.26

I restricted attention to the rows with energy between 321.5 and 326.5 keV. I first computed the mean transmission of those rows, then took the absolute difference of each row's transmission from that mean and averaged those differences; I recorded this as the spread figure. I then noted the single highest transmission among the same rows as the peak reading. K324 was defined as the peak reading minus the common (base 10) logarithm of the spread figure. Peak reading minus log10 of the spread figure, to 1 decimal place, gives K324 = 64.6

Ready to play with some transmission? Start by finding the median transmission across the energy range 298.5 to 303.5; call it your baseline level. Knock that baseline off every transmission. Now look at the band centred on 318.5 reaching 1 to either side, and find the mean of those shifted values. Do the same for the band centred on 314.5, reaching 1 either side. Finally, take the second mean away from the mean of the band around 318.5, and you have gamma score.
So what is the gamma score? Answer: -2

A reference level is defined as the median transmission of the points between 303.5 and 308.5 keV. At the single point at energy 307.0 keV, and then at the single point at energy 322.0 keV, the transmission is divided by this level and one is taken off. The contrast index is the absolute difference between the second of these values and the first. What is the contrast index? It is 0.22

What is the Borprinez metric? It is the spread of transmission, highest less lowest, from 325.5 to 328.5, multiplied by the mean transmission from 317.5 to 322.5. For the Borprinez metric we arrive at 236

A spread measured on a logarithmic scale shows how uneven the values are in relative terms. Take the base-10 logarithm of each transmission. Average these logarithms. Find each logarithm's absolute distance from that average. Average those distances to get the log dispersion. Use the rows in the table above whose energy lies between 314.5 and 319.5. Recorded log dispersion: 0.012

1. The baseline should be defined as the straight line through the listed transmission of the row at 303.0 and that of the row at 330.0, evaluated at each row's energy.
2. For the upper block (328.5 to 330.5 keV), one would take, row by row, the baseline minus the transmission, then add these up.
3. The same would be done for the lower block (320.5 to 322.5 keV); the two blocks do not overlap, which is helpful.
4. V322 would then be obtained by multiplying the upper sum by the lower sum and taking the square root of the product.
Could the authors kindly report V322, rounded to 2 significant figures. 13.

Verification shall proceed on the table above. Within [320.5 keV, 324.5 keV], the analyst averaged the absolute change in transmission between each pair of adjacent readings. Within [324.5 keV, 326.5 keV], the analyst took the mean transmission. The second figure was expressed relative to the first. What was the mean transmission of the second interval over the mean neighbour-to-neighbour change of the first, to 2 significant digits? 26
